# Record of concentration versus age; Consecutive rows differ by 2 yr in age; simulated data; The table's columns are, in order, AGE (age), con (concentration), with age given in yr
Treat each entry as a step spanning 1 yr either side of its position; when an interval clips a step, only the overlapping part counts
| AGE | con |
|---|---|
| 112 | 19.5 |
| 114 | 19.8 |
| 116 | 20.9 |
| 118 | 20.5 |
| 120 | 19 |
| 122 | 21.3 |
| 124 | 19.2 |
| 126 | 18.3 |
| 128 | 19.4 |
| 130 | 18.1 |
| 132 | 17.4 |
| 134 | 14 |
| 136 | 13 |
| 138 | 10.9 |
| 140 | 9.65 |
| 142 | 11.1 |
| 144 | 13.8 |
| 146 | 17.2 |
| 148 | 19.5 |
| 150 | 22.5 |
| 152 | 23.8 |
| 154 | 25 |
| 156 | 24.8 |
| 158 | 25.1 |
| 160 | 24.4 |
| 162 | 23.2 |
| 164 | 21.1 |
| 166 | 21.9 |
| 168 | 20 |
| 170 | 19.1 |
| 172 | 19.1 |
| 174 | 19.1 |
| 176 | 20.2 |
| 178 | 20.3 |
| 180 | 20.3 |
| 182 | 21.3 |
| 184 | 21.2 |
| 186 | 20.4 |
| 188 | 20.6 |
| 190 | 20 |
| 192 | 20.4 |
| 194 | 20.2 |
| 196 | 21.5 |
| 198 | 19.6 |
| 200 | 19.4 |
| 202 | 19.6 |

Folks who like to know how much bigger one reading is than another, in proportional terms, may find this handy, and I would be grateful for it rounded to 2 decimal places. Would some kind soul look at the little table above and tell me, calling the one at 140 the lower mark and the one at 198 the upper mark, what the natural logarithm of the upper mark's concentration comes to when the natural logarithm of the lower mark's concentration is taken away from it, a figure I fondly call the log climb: 0.71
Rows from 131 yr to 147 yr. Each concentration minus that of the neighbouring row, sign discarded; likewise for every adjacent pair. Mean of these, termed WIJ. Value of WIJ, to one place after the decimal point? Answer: 2.2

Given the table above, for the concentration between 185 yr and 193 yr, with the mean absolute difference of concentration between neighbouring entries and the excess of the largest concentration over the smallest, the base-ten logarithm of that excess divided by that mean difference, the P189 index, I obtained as 0.18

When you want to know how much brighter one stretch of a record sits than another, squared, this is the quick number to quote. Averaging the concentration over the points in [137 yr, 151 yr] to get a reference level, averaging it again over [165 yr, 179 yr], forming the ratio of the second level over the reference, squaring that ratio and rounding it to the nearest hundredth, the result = 1.78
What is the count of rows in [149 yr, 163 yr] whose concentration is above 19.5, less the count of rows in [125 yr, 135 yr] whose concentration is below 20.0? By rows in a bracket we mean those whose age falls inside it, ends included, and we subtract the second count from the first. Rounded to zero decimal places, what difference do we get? 2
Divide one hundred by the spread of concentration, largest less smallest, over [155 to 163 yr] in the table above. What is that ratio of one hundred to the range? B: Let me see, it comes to 53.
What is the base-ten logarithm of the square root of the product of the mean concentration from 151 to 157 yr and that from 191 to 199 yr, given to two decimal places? 1.35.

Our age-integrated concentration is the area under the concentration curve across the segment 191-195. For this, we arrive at 81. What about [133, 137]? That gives 54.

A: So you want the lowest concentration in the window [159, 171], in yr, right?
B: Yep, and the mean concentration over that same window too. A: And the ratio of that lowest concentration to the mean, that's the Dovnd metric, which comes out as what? 0.88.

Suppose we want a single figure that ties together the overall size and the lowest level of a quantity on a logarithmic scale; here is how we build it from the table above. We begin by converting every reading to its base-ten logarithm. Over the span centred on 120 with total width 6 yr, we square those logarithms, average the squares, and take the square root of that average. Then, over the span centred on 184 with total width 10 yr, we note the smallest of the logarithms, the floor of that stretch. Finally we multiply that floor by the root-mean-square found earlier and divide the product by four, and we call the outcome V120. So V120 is 0.43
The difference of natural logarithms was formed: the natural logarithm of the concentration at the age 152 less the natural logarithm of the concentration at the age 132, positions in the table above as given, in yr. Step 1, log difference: 0.31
